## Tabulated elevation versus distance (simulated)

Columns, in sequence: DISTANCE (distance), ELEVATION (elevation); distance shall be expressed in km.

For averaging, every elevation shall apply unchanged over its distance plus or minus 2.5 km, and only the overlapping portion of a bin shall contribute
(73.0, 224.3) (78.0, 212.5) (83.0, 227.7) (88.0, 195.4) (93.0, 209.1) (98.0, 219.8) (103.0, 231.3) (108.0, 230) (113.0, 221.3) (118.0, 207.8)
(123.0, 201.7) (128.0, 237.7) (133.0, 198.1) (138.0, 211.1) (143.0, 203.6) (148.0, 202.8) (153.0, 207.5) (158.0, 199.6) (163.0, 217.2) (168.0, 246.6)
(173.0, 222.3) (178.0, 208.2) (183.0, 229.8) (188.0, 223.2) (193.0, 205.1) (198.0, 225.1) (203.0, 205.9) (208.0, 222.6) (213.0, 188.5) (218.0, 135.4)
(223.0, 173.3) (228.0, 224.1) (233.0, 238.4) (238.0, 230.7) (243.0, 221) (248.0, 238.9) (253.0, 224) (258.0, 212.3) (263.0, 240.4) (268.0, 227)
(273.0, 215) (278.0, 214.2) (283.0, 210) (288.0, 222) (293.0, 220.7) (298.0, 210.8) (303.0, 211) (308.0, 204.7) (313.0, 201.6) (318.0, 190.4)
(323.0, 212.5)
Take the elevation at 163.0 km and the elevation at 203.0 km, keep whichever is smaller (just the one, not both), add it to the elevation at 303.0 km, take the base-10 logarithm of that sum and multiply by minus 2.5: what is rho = -6.55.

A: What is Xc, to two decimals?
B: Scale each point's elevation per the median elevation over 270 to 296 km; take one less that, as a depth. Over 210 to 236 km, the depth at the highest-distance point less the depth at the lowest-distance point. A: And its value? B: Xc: -0.23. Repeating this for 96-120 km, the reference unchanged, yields 0.06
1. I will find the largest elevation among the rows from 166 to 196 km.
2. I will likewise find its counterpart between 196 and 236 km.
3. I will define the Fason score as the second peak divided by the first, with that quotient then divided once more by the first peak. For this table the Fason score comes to 0.0039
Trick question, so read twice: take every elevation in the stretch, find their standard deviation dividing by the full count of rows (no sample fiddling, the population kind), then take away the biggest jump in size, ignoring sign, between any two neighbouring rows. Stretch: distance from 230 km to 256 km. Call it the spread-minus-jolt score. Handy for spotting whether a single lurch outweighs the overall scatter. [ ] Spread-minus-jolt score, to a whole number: -11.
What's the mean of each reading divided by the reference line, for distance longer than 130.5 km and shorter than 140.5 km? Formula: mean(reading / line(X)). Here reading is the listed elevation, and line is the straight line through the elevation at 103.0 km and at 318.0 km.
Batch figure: 0.91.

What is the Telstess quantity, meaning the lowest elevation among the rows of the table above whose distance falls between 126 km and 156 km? 198.1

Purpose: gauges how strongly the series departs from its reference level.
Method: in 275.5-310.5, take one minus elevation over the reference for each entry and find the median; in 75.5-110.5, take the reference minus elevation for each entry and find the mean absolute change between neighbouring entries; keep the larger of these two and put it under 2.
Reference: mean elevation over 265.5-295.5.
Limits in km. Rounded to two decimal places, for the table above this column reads 0.14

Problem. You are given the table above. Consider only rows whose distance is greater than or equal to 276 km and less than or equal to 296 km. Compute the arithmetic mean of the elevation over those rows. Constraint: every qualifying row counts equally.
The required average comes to 217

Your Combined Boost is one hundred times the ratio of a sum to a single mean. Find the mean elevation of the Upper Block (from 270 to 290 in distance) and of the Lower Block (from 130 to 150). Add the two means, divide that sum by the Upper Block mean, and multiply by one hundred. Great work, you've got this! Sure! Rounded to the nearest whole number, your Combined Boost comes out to 195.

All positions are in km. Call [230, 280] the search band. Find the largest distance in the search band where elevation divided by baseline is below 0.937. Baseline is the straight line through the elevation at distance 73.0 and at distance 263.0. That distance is 278.0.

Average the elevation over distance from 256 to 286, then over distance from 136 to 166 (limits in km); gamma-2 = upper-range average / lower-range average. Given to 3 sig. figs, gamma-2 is 1.06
